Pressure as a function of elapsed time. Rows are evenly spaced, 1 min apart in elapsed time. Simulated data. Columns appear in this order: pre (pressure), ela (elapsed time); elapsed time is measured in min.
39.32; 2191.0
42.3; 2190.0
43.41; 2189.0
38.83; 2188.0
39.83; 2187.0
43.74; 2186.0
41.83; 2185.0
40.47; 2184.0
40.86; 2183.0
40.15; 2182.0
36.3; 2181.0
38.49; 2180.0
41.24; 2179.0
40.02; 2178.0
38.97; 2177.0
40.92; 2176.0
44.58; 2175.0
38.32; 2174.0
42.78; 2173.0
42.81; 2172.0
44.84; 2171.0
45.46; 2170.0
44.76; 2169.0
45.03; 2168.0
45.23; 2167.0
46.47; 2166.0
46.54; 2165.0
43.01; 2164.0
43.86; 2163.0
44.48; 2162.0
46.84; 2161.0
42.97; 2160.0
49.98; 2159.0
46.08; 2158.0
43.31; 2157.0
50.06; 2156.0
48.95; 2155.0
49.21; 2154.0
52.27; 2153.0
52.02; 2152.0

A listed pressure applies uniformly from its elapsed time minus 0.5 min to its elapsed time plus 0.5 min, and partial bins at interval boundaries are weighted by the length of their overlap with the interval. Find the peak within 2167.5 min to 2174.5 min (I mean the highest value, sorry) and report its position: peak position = 2170.0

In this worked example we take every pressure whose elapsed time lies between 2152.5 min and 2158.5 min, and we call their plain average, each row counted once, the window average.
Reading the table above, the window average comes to 48.3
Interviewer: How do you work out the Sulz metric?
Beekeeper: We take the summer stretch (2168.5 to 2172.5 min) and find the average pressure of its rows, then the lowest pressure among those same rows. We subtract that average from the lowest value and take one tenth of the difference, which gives -0.17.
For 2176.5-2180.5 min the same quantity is -0.12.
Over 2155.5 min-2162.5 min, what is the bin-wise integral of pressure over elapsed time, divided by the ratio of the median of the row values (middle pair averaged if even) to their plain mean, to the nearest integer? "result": 325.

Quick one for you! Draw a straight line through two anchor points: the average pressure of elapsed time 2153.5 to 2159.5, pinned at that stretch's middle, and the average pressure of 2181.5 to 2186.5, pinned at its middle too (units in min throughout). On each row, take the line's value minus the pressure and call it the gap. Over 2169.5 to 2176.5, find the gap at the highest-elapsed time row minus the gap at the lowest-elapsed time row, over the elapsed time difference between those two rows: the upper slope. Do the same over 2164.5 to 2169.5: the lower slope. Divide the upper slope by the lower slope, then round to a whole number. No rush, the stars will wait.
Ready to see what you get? 2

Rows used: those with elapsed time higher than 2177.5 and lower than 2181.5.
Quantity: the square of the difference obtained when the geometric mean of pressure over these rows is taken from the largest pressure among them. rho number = 5.2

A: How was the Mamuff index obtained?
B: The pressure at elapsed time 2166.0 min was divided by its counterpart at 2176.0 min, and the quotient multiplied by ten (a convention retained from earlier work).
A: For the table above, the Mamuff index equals 11.4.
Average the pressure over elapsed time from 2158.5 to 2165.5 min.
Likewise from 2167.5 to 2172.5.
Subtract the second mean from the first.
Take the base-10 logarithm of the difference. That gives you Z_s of -0.095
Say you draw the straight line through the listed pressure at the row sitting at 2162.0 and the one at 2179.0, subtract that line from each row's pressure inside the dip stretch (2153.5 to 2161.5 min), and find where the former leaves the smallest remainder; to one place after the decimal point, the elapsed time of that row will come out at 2157.0 min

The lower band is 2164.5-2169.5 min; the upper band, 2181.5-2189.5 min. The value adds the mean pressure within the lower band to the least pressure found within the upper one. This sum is 84.4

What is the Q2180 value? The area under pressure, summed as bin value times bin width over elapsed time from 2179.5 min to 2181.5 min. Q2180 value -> 75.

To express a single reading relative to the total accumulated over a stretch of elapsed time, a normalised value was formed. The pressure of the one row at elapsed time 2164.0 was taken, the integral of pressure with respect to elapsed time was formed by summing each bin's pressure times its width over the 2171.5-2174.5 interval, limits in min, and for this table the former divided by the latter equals 0.35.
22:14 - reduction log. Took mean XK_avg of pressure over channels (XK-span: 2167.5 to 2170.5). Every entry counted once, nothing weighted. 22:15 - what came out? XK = 45.1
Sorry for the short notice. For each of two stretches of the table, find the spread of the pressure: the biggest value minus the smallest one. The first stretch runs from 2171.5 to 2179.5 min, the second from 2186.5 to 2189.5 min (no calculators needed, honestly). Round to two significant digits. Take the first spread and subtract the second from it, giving 1.7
